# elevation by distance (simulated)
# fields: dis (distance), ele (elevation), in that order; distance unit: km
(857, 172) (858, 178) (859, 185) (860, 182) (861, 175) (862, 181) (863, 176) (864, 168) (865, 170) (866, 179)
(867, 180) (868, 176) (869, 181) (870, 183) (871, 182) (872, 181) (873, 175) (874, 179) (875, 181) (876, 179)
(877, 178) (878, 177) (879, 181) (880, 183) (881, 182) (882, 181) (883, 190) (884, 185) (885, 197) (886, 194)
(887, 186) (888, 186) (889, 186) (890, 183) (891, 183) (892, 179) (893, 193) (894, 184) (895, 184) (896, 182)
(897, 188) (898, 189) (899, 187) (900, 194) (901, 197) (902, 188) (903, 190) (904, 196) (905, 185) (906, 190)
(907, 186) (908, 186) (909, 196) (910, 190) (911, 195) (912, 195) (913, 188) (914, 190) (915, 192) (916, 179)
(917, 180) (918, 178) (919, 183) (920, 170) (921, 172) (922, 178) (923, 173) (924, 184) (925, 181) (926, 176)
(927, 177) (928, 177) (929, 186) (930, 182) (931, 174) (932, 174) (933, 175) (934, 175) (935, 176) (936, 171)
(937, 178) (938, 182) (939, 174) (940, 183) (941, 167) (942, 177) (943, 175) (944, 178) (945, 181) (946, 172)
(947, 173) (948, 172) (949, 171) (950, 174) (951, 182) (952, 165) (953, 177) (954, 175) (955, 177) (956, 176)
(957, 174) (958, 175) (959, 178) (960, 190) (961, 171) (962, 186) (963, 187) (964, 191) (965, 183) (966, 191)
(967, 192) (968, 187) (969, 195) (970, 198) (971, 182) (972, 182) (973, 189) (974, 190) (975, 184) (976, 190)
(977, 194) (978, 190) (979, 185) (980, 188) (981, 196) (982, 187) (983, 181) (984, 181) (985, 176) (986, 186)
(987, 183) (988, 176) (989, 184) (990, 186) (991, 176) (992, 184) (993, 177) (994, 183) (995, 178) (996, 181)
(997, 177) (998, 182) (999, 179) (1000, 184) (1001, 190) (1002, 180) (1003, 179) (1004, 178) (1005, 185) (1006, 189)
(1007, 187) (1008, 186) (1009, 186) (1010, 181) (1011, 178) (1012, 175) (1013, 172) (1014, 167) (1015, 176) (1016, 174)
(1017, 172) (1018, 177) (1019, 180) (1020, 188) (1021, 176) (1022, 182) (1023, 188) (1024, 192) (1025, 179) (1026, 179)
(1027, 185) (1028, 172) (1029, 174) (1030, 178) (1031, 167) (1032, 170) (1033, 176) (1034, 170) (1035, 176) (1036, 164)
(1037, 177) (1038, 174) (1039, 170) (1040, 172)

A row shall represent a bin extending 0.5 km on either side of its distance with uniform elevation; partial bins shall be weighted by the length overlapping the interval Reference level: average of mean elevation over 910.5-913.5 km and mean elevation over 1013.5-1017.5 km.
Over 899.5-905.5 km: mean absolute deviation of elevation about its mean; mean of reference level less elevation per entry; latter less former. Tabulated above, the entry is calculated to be -13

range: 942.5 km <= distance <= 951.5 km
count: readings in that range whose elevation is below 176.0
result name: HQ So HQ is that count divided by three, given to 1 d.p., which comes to 2.0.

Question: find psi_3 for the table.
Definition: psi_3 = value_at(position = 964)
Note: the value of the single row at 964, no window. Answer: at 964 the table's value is 191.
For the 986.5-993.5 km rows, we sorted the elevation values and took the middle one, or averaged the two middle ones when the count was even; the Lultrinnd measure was 183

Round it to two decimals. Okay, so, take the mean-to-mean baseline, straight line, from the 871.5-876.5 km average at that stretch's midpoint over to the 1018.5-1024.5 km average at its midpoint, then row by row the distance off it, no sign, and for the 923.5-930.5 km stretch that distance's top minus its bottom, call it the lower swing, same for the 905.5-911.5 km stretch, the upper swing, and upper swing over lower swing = 2.05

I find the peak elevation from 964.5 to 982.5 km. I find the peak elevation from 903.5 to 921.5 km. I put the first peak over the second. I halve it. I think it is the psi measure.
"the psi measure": 0.505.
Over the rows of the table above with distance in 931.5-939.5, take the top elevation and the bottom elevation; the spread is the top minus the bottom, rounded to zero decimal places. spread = 11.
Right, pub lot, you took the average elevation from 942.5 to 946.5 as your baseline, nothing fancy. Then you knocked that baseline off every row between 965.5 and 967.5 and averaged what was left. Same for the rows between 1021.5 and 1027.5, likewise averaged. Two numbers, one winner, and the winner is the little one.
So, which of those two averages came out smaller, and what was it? 8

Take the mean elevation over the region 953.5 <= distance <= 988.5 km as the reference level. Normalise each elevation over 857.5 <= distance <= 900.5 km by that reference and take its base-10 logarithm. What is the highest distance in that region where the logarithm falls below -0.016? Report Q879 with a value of 878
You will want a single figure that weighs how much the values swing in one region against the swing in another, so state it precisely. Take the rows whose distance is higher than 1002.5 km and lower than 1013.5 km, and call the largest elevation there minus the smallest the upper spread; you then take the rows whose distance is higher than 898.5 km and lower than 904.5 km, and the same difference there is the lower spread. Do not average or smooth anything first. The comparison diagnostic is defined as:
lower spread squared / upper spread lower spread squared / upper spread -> 5.9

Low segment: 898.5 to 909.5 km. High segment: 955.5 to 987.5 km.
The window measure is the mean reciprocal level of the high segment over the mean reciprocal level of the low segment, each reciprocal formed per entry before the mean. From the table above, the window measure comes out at 1.03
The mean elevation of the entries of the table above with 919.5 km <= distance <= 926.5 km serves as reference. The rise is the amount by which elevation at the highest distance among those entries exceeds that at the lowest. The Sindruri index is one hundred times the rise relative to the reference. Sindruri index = 3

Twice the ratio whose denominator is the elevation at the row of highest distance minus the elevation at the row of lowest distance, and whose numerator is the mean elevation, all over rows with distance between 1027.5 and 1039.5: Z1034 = -172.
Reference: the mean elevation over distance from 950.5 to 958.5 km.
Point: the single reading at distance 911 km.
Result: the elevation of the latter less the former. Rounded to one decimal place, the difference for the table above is 19.9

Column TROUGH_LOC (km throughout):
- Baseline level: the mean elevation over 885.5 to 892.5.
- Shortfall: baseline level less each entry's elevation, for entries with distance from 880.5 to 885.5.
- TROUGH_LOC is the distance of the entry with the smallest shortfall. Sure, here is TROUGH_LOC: 885 km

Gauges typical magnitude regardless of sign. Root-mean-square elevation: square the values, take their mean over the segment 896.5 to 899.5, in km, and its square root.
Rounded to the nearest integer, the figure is 188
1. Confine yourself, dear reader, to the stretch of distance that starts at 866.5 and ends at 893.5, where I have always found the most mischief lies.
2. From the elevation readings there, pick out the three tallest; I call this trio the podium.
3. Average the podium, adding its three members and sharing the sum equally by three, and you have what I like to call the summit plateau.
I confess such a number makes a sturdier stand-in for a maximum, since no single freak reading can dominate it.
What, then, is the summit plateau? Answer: 195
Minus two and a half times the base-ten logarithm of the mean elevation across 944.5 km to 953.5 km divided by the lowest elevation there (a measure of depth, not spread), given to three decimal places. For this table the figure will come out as -0.058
